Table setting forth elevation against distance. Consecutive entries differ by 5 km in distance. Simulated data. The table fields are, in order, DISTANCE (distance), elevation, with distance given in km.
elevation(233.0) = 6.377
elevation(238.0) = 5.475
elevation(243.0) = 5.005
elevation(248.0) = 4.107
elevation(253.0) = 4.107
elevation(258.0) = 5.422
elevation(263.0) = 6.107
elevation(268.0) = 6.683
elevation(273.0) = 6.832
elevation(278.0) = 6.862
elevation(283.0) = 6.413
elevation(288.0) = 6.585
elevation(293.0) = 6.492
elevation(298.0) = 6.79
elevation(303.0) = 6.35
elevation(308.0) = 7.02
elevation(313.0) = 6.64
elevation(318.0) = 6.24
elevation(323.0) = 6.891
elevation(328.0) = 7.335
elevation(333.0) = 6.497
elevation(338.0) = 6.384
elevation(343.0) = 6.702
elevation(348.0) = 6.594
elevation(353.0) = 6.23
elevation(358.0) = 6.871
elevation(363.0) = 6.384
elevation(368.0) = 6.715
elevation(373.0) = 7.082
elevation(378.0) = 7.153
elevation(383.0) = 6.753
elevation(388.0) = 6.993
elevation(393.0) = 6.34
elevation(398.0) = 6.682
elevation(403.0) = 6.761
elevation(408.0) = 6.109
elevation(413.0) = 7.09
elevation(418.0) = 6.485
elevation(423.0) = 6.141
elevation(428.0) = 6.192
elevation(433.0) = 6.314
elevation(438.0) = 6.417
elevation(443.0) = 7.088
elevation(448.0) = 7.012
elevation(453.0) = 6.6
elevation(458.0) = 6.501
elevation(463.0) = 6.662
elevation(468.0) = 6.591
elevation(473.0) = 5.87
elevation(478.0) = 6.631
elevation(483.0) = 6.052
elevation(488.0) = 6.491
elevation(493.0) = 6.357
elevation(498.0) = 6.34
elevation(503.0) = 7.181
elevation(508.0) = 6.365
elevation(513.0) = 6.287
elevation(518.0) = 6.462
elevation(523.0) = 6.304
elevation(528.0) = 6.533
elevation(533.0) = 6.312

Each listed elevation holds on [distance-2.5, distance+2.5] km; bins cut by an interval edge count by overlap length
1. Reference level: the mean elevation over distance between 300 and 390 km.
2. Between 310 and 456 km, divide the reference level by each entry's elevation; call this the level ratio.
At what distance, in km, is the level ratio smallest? 328.0 km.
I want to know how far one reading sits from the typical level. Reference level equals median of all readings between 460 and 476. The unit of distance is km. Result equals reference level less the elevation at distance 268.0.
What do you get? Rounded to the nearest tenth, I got -0.1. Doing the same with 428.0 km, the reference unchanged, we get 0.4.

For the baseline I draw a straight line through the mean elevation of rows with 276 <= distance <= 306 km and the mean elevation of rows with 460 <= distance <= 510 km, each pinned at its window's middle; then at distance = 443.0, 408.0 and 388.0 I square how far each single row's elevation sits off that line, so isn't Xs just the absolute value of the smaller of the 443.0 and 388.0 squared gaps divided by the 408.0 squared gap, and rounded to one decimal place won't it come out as 1.4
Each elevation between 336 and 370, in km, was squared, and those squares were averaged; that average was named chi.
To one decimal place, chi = 43.0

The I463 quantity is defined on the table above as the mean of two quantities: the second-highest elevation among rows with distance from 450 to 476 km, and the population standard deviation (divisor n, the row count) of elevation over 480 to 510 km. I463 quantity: 3.47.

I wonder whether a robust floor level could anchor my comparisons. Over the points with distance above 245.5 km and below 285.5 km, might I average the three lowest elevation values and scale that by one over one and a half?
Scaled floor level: 3.03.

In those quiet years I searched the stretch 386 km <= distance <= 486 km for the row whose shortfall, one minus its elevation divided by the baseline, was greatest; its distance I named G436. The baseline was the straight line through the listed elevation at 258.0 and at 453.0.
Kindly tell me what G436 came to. 473.0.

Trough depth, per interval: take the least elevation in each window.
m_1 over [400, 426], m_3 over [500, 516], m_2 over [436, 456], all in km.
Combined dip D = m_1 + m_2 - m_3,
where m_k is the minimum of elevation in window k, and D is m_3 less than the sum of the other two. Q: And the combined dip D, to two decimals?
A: 6.24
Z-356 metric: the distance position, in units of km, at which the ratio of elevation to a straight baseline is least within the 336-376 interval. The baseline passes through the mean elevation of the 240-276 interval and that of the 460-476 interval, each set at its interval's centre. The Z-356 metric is 353.0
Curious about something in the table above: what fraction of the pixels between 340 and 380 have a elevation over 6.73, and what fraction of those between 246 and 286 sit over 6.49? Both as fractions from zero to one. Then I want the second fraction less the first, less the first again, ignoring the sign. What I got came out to 0.4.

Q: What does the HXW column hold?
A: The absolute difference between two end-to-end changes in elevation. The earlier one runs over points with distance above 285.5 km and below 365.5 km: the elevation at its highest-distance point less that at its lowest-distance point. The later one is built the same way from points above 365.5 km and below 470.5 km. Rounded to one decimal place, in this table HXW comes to 0.1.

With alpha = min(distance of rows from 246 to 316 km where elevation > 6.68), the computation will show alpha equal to 268.0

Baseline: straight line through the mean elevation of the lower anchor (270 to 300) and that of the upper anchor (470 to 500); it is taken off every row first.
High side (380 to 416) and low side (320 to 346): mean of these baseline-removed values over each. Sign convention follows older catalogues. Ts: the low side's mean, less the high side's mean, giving 0.0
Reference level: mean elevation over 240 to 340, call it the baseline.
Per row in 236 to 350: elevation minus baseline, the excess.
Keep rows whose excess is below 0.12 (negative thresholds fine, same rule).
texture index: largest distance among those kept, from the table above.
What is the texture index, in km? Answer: 318.0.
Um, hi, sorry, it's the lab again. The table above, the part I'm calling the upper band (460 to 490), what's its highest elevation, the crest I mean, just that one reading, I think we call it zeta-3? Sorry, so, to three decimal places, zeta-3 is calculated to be 6.662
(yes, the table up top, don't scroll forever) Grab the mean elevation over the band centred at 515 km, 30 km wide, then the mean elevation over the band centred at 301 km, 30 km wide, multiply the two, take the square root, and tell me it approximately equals 6.58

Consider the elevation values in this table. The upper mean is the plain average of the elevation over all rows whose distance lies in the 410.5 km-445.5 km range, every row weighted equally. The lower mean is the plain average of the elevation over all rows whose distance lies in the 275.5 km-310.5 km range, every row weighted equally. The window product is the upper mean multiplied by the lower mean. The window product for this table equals 43.4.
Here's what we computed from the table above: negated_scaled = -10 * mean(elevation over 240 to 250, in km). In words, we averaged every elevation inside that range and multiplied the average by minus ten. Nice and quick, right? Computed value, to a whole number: -46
